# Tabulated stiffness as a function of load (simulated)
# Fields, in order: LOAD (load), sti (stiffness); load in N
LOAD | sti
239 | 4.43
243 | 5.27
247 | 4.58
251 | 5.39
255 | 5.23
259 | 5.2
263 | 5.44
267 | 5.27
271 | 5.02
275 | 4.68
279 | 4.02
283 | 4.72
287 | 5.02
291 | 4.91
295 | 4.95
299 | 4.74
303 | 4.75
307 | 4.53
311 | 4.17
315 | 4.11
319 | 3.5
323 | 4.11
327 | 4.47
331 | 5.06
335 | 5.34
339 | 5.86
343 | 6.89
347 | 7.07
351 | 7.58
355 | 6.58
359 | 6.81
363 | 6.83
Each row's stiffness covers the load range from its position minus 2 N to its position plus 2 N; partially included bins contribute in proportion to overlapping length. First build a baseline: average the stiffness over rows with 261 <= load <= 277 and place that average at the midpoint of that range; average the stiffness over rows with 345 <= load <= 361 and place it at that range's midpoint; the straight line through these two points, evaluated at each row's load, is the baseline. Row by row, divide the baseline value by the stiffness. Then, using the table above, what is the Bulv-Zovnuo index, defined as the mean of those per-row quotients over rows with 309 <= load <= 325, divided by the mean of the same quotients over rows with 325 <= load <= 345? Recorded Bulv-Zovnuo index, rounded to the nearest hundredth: 1.29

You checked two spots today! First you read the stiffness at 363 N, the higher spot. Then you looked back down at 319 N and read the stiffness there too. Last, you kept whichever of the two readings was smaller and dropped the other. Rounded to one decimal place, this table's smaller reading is 3.5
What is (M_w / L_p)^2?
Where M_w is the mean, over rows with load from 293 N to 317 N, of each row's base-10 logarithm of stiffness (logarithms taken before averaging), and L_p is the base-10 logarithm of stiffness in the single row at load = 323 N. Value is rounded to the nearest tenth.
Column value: 1.1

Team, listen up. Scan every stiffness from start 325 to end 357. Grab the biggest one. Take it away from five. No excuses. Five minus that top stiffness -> -2.6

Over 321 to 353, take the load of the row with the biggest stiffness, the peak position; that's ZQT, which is 351 N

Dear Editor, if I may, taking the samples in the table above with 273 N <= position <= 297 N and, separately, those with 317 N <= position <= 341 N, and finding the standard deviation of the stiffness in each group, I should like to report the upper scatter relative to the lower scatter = 2.4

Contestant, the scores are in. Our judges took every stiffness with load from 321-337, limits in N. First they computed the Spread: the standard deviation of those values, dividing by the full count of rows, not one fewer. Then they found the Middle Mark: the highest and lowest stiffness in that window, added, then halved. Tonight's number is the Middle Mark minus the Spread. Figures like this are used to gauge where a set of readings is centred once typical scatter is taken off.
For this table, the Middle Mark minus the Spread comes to 4.2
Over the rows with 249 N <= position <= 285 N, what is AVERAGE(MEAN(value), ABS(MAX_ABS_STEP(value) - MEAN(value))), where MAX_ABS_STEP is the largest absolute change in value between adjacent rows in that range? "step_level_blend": 4.6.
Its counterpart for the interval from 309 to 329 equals 3.8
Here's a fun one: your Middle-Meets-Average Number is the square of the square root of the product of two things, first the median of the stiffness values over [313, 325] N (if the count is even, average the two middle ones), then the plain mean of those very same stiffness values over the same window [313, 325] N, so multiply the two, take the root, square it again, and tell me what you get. 16.1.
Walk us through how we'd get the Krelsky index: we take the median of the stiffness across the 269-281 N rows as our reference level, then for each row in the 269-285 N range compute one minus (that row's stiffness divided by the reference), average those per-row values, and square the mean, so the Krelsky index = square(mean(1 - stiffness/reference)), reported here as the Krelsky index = 0.000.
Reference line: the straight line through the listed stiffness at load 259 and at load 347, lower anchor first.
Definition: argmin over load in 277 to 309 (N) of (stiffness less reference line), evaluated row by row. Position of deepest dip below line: 307 N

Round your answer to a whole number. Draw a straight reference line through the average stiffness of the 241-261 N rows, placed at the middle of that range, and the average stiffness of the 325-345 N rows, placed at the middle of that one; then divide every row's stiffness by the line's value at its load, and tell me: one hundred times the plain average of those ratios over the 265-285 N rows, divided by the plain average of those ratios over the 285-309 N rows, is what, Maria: 100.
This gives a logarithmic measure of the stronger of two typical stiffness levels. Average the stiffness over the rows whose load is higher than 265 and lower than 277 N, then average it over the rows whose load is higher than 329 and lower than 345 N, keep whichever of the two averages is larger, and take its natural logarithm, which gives 1.76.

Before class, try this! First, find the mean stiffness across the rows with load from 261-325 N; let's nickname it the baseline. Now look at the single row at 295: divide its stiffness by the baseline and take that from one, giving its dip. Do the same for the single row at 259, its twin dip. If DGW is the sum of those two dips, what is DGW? -0.20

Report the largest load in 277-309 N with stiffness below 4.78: 307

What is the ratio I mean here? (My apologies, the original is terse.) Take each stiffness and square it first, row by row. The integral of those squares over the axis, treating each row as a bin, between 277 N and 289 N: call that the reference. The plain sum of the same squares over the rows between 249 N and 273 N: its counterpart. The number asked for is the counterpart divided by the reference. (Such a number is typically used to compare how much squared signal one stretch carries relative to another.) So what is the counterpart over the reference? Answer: 0.65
